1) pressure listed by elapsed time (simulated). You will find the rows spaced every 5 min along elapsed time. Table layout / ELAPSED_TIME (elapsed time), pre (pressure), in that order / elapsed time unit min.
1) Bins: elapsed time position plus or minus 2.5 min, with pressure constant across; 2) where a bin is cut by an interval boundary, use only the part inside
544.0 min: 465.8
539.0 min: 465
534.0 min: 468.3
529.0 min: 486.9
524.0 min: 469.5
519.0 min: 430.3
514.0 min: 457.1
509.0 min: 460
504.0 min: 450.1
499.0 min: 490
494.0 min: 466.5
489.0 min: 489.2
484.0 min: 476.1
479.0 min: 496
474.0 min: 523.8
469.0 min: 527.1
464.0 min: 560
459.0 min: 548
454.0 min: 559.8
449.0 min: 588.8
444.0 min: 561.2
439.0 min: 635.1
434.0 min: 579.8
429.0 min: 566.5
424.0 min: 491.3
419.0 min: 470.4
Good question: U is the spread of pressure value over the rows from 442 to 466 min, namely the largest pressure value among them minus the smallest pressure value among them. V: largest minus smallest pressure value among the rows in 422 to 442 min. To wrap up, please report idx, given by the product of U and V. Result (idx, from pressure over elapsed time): 5867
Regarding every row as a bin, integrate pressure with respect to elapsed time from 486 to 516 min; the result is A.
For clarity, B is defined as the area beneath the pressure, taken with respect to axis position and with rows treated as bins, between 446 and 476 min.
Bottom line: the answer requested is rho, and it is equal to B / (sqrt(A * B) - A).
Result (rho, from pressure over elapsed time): 14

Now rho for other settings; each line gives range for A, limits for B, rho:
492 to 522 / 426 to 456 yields 10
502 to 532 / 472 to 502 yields 33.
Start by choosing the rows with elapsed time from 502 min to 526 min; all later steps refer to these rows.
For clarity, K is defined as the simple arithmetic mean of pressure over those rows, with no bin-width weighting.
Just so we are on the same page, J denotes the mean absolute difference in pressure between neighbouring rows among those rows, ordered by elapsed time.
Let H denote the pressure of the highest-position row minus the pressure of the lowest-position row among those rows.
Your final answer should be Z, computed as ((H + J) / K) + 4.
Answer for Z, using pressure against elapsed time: 4.09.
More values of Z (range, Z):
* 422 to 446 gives 4.22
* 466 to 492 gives 3.96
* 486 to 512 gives 3.99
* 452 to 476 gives 3.96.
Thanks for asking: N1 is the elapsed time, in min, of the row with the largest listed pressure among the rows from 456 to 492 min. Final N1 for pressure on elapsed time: 464.0 min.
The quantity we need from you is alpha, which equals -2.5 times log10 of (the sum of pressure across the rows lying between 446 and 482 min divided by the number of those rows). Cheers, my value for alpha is -6.84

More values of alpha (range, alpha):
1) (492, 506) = -6.68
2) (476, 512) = -6.69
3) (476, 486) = -6.72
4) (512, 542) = -6.66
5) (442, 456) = -6.89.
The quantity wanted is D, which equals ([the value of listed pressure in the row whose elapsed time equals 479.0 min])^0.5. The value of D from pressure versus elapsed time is 22.3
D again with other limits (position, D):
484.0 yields 21.8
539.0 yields 21.6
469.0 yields 23.0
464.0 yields 23.7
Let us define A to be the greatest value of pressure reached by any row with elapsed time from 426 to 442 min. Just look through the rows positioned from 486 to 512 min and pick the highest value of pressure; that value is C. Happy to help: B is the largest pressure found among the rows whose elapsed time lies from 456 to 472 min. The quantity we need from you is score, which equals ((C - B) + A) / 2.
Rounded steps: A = 635.1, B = 560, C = 490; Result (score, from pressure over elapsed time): 283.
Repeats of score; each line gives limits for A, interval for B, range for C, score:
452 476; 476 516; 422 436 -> 322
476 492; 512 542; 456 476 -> 285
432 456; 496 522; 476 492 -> 321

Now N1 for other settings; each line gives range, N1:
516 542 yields 529.0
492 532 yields 499.0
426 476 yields 439.0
